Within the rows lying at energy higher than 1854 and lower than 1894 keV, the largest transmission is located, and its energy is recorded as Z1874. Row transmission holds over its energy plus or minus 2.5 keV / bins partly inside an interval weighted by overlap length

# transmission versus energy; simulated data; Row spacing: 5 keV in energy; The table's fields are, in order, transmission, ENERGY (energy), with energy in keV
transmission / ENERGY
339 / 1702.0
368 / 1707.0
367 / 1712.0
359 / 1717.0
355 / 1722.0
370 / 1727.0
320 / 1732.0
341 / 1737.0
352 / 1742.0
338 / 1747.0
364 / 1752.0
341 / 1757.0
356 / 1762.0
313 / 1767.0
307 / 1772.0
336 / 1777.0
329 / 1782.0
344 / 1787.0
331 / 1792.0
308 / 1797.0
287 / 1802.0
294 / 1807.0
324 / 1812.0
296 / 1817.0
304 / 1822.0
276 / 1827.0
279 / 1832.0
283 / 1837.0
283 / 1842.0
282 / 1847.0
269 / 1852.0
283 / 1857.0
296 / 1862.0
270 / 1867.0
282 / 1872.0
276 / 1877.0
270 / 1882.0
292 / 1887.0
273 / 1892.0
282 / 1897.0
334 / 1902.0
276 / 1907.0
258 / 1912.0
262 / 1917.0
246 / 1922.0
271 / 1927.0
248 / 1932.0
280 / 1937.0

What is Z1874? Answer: 1862.0 keV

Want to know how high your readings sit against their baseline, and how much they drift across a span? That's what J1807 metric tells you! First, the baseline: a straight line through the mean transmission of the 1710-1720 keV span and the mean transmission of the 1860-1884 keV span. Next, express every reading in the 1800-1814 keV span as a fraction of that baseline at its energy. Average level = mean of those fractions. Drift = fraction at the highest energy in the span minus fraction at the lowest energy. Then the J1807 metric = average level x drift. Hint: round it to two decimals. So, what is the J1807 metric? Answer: 0.13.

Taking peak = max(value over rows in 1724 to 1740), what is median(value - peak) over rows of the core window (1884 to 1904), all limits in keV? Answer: -83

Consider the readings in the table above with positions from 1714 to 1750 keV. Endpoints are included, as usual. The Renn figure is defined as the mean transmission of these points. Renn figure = 348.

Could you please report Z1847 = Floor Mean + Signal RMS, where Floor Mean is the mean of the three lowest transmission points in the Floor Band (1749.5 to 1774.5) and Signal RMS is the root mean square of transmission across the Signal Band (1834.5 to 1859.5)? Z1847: 600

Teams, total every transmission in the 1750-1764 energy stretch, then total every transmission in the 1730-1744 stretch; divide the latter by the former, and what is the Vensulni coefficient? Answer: 0.95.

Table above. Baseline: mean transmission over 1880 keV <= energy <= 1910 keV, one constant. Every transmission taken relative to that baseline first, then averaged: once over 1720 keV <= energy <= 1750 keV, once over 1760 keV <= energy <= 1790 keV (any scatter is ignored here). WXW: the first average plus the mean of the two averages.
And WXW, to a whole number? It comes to 109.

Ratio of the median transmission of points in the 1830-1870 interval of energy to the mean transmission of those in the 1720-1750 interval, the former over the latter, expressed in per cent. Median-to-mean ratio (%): 81.6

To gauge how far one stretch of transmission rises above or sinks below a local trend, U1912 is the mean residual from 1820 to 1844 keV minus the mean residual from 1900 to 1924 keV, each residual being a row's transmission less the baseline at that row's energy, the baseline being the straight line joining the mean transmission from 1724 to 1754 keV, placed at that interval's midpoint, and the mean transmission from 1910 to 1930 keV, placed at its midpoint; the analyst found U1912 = -29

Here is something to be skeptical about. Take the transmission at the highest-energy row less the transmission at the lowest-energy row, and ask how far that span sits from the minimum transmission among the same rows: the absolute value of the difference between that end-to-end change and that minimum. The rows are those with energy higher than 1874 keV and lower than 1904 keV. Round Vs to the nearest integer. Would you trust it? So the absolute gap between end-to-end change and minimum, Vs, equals 212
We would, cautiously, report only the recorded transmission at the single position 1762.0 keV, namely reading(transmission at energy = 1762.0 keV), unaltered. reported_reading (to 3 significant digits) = 356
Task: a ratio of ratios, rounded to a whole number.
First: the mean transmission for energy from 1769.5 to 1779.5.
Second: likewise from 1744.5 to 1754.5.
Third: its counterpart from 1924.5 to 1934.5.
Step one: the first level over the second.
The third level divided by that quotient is 283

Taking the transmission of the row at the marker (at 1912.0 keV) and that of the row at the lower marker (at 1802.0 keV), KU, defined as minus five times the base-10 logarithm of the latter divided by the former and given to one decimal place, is -0.2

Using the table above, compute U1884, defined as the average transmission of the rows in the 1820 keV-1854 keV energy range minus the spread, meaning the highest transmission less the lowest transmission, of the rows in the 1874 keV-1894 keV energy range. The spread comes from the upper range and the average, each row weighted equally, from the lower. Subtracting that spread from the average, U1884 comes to 260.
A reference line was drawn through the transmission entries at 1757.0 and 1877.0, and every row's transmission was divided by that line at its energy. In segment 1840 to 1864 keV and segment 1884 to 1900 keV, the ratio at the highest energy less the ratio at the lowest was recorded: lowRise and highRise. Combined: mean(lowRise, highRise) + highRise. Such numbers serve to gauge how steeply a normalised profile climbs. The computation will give 0.02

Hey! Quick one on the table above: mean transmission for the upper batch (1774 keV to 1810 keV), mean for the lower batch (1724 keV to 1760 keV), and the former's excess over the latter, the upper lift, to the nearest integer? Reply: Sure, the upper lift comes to -28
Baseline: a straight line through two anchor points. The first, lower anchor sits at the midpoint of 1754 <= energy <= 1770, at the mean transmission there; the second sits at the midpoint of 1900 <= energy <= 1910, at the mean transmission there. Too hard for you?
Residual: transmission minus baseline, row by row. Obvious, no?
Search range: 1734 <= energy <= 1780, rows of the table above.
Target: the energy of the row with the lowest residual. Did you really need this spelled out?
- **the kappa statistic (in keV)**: 1772.0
